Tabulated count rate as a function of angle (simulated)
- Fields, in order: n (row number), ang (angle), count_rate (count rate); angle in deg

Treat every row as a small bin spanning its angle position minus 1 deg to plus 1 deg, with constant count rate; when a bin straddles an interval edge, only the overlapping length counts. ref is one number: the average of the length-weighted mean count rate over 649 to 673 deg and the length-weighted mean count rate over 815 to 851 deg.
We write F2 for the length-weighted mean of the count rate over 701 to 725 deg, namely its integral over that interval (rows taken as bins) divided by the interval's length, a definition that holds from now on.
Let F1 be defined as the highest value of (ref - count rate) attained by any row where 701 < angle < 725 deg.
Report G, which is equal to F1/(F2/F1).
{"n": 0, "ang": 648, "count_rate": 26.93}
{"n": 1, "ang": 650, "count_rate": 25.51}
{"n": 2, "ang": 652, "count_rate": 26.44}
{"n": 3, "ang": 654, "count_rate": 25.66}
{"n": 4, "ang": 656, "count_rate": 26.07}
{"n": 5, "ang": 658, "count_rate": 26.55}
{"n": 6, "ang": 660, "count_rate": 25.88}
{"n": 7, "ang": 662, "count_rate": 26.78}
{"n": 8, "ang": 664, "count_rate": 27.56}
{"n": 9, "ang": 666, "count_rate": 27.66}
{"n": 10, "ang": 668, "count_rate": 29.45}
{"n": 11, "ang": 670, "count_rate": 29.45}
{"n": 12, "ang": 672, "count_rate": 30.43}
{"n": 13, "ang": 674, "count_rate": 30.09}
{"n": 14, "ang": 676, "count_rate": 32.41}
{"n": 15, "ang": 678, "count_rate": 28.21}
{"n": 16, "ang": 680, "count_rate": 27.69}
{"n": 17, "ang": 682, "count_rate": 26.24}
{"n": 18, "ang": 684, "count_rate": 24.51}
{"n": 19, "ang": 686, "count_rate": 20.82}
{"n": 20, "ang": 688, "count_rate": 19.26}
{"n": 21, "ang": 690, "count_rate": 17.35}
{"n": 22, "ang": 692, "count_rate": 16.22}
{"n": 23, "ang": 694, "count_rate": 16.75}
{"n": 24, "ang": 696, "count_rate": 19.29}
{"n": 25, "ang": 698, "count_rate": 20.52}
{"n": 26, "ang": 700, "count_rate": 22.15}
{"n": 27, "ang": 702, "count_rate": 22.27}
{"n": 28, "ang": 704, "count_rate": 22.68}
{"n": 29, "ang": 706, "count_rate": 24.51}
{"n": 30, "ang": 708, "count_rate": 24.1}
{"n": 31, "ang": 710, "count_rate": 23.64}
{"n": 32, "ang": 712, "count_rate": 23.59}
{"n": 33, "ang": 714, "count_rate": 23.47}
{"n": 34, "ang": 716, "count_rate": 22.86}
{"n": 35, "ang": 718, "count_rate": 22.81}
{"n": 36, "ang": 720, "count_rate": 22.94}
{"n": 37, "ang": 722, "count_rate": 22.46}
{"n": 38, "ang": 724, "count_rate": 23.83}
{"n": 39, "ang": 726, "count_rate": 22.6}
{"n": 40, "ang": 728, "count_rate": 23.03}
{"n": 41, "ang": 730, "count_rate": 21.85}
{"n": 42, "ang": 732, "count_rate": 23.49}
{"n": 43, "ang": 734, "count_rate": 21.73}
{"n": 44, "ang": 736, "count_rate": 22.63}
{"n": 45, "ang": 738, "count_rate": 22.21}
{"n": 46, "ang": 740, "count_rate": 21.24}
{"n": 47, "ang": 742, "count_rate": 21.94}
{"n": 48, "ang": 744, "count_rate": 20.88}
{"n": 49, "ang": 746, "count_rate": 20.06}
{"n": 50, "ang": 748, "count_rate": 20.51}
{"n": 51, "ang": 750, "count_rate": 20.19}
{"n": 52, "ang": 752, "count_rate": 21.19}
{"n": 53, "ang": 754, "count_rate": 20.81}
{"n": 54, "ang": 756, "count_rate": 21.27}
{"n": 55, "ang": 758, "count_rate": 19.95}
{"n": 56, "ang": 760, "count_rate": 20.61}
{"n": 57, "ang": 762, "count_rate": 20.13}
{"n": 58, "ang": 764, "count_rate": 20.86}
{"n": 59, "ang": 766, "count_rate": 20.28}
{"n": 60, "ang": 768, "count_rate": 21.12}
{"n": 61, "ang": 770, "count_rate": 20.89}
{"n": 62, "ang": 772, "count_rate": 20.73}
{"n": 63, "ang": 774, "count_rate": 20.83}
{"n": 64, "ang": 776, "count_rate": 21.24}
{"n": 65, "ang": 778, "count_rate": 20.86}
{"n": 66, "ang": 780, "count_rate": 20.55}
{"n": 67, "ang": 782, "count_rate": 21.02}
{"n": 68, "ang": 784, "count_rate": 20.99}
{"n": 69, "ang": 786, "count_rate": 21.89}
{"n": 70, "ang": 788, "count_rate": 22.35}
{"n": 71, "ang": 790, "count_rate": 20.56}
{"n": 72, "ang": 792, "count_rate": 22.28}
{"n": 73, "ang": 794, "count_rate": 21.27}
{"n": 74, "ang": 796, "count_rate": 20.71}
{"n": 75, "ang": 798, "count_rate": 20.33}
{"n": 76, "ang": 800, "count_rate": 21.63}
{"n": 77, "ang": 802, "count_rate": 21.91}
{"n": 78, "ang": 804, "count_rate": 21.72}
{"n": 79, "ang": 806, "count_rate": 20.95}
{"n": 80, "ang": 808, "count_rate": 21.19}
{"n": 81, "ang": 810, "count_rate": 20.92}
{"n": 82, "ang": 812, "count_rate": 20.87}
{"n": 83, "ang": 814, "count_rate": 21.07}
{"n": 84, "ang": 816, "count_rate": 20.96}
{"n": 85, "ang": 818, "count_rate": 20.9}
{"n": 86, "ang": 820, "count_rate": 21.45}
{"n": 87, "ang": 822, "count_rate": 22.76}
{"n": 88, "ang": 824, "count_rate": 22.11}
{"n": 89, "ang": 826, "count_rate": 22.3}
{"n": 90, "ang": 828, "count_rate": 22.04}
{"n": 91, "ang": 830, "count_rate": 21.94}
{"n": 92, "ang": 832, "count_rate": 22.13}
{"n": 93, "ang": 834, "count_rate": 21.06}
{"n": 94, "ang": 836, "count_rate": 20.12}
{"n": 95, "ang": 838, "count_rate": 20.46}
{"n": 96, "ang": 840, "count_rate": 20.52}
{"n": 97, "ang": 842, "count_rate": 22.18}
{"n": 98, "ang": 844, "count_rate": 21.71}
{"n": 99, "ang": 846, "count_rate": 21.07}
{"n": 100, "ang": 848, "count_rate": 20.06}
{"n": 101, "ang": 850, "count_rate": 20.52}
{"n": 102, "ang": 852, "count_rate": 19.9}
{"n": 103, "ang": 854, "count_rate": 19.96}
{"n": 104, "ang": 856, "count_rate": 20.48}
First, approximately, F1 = 2.0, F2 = 23.3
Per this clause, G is 0.18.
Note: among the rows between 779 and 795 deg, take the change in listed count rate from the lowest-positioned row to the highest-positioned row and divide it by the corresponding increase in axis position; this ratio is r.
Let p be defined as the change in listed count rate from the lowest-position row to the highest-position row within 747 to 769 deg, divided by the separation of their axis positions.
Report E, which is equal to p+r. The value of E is 0.1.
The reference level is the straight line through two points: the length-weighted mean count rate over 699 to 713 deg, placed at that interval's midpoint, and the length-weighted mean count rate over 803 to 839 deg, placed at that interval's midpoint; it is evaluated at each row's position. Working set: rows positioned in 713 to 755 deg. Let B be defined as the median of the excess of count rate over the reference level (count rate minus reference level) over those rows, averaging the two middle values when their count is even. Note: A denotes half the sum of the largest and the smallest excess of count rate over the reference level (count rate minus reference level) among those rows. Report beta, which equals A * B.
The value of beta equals 0.5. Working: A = -0.9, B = -0.6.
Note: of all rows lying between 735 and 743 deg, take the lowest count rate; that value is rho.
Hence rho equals 21.24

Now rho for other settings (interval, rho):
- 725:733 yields 21.85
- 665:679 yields 27.66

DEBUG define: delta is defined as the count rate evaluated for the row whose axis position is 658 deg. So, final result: 26.55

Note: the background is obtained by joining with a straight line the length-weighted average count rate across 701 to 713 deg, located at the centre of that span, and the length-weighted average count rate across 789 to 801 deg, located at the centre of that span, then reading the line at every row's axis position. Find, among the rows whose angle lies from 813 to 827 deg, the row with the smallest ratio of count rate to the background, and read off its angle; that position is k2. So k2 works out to 818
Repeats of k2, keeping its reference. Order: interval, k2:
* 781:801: 798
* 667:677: 668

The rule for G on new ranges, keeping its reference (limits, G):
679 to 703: 3.11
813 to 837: 0.82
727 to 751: 0.84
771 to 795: 0.67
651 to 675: 0.07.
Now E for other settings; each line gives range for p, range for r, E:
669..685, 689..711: 0.0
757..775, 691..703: 0.7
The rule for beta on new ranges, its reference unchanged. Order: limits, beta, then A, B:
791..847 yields 0.0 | 0.0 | -0.1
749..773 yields 2.8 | -1.8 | -1.6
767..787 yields 0.9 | -0.8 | -1.2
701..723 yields 0.0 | 0.1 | -0.1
